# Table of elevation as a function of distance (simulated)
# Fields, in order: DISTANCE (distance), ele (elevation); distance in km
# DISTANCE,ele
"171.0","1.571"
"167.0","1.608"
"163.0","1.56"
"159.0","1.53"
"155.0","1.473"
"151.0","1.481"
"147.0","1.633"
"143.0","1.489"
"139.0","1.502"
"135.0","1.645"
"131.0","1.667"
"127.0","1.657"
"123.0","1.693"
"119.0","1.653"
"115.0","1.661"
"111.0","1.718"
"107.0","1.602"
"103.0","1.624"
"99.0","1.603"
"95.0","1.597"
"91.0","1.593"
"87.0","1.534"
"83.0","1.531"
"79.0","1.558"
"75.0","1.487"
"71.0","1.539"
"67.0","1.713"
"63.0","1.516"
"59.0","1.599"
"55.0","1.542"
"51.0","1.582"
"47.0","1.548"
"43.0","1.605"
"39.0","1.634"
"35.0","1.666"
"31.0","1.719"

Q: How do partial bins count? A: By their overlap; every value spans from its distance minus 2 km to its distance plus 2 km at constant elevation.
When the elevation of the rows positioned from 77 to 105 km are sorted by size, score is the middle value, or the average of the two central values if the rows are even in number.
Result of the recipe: 1.59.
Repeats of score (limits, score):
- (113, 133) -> 1.66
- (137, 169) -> 1.52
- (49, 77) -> 1.54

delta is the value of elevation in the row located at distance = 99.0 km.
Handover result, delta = 1.603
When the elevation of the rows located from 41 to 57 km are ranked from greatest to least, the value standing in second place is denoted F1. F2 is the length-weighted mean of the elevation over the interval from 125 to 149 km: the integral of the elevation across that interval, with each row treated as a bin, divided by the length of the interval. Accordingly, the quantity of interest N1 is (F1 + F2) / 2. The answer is 1.59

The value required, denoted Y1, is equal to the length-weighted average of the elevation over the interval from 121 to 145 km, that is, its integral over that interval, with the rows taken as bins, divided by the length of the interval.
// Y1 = 1.61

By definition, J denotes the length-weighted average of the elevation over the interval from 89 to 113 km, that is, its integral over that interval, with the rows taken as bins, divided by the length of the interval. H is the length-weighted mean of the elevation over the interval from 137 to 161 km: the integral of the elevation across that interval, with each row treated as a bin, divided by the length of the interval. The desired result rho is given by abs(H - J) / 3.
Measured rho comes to 0.035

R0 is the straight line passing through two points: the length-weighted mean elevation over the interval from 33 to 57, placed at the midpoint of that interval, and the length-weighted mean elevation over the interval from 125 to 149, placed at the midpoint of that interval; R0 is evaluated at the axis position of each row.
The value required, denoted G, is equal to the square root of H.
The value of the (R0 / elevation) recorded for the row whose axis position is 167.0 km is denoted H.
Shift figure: 1.00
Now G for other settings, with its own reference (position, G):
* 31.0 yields 0.96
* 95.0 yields 1.00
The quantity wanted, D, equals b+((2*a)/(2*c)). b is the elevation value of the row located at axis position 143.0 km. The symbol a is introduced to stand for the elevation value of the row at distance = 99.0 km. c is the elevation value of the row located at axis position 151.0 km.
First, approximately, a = 1.603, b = 1.489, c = 1.481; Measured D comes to 2.57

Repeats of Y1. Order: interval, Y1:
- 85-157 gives 1.60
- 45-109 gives 1.57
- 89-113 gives 1.62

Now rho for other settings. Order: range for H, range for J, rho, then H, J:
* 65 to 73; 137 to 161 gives 0.036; 1.63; 1.52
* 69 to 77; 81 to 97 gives 0.017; 1.51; 1.56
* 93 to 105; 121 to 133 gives 0.021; 1.61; 1.67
